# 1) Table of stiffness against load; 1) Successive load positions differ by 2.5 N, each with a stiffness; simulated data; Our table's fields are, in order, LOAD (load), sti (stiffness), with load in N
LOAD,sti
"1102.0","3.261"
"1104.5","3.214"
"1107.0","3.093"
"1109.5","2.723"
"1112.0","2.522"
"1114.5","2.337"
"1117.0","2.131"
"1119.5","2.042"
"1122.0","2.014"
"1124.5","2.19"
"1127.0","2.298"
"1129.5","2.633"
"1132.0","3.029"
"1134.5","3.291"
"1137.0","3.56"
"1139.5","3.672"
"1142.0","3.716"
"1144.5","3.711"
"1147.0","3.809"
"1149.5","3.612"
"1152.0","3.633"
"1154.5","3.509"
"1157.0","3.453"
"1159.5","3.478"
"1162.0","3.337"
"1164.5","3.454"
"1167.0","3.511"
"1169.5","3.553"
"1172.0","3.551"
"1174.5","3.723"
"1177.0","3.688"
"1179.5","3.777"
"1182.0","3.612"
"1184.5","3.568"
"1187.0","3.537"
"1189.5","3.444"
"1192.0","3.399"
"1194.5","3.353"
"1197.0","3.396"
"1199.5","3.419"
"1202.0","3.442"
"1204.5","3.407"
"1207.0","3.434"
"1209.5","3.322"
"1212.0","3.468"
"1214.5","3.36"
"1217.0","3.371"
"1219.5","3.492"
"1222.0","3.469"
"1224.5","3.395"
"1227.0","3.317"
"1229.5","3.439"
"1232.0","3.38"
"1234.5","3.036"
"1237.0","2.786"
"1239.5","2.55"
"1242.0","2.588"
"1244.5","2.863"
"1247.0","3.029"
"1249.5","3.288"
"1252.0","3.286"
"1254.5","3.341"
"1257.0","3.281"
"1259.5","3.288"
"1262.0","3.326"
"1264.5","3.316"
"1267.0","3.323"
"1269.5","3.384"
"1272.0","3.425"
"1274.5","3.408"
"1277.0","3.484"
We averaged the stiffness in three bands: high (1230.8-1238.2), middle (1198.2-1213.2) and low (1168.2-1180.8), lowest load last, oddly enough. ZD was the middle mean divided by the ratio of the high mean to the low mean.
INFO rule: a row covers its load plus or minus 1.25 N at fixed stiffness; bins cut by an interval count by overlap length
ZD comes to 4.07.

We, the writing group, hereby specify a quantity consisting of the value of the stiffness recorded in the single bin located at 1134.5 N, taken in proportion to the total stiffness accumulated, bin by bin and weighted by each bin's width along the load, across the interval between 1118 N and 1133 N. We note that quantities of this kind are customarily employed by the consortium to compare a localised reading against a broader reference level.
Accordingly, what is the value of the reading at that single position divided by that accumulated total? 0.093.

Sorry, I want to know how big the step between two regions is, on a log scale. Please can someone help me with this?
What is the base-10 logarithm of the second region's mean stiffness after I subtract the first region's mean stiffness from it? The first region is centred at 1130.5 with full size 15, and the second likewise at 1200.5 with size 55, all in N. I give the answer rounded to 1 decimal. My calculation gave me -0.2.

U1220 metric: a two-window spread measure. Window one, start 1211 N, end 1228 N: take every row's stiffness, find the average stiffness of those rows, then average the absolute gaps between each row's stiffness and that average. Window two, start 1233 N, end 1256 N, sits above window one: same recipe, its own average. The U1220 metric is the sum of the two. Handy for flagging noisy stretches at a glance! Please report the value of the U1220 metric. 0.30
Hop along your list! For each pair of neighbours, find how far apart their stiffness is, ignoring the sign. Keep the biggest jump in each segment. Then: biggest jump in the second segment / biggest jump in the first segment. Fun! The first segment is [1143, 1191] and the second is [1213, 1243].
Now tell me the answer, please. 1.7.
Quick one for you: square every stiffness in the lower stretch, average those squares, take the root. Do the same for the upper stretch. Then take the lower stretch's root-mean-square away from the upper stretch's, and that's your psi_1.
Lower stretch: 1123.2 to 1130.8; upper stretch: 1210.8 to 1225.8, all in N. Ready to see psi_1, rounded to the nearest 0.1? 1.0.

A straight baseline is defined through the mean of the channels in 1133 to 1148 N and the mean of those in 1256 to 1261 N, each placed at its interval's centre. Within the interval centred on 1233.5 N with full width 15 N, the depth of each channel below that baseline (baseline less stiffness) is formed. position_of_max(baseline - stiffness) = 1239.5 N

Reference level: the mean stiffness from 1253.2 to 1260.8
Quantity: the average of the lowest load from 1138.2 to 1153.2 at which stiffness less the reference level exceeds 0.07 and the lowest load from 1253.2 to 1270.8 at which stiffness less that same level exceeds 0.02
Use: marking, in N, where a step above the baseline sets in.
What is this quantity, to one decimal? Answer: 1197.0 N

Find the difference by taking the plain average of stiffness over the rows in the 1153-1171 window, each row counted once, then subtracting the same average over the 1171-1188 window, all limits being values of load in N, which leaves -0.2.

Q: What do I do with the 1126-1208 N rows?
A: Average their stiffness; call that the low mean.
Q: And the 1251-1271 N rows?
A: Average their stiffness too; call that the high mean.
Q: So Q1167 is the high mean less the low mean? -0.14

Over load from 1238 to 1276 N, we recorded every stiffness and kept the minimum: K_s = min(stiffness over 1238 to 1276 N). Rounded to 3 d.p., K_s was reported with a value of 2.550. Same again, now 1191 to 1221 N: 3.322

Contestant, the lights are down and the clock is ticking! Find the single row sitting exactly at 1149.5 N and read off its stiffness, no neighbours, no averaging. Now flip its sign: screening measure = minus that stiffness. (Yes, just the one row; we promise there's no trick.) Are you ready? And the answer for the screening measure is -3.61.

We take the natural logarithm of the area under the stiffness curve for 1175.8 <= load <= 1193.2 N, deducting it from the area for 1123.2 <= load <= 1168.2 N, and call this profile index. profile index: 146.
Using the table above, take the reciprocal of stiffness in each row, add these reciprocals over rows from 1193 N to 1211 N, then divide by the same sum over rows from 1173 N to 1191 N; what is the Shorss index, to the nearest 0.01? 1.07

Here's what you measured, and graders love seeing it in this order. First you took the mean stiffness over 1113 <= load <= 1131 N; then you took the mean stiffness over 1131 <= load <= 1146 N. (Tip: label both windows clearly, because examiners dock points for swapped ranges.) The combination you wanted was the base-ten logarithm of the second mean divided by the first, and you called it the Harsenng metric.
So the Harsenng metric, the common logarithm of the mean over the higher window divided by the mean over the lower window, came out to 0.19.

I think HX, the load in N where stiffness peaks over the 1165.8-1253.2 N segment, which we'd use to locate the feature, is 1179.5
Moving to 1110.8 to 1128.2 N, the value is 1112.0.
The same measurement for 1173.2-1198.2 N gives 1179.5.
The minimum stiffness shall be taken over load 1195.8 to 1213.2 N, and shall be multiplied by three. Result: 10.0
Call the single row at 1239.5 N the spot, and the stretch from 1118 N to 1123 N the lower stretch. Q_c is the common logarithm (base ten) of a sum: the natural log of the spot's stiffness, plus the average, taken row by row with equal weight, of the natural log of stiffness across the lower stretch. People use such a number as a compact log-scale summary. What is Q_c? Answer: 0.22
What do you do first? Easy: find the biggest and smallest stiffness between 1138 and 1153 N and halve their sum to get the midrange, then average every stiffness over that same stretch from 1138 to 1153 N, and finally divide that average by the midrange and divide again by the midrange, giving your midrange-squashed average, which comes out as 0.268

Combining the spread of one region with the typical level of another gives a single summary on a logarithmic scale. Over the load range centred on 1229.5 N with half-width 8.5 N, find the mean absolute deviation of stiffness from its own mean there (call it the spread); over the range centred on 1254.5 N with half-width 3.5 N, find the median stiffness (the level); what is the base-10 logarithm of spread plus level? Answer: 0.542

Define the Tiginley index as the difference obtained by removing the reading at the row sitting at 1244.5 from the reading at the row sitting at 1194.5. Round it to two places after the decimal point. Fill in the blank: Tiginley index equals 0.49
